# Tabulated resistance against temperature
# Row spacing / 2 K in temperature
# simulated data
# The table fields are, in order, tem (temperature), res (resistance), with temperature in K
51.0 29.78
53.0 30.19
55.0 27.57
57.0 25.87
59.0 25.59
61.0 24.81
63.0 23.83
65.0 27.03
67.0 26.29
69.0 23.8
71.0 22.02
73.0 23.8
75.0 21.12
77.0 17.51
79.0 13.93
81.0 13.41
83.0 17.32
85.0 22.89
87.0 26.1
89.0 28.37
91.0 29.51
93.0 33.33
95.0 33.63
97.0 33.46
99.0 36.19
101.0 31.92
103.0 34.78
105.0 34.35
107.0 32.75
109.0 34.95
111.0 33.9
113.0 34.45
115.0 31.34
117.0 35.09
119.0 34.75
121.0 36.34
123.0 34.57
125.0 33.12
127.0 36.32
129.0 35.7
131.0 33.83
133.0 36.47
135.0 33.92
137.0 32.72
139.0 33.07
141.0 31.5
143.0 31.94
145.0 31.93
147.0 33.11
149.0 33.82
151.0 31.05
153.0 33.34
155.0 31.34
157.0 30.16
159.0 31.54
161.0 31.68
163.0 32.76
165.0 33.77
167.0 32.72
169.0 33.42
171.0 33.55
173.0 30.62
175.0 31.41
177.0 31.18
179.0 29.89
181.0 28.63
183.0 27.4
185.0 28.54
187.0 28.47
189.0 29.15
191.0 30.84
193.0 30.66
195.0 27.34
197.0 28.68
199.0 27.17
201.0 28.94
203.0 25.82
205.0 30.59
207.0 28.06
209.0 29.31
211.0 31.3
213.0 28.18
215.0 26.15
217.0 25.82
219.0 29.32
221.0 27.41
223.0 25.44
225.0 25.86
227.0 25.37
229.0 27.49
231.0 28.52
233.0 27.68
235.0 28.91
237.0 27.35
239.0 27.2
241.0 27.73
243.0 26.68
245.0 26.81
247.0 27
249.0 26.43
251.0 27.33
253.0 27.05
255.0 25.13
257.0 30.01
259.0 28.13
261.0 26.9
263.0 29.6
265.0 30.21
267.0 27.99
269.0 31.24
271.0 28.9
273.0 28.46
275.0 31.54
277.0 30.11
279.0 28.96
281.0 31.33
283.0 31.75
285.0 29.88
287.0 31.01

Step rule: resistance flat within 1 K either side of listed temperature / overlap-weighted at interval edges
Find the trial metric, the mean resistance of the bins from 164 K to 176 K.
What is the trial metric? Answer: 33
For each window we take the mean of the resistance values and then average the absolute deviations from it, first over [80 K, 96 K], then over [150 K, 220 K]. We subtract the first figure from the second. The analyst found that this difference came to -3.9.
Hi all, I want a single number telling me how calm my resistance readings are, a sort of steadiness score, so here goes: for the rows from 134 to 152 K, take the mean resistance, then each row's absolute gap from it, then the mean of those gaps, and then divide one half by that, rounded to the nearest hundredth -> 0.59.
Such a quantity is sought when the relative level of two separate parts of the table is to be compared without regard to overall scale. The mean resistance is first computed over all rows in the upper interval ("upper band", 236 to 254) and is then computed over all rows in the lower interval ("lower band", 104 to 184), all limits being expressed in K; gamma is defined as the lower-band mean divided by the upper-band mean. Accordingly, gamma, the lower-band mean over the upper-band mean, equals 1.21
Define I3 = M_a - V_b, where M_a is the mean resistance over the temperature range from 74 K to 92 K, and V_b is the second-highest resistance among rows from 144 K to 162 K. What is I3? -12.2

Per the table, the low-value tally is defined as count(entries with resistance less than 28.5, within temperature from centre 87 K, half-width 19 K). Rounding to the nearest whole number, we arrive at 11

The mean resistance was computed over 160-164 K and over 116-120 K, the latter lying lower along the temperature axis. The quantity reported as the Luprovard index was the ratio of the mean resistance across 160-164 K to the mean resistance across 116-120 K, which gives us 0.92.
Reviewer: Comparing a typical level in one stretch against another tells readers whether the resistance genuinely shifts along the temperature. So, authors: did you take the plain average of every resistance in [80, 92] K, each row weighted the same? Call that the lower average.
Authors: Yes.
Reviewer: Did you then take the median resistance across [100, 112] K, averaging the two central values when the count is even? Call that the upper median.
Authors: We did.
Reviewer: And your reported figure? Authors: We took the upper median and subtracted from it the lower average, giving 11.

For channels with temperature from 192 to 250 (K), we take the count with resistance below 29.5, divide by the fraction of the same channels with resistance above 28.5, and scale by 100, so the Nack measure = 8378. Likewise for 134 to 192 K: 537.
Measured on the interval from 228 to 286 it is 4462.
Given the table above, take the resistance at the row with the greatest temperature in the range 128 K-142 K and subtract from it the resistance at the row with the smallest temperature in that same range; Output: -4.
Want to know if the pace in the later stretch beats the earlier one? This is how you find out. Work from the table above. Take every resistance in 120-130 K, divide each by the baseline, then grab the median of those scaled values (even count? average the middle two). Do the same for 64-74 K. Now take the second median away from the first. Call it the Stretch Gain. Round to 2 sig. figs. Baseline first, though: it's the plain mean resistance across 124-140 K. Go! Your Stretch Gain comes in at 0.35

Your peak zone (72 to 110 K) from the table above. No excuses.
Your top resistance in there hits 36.19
